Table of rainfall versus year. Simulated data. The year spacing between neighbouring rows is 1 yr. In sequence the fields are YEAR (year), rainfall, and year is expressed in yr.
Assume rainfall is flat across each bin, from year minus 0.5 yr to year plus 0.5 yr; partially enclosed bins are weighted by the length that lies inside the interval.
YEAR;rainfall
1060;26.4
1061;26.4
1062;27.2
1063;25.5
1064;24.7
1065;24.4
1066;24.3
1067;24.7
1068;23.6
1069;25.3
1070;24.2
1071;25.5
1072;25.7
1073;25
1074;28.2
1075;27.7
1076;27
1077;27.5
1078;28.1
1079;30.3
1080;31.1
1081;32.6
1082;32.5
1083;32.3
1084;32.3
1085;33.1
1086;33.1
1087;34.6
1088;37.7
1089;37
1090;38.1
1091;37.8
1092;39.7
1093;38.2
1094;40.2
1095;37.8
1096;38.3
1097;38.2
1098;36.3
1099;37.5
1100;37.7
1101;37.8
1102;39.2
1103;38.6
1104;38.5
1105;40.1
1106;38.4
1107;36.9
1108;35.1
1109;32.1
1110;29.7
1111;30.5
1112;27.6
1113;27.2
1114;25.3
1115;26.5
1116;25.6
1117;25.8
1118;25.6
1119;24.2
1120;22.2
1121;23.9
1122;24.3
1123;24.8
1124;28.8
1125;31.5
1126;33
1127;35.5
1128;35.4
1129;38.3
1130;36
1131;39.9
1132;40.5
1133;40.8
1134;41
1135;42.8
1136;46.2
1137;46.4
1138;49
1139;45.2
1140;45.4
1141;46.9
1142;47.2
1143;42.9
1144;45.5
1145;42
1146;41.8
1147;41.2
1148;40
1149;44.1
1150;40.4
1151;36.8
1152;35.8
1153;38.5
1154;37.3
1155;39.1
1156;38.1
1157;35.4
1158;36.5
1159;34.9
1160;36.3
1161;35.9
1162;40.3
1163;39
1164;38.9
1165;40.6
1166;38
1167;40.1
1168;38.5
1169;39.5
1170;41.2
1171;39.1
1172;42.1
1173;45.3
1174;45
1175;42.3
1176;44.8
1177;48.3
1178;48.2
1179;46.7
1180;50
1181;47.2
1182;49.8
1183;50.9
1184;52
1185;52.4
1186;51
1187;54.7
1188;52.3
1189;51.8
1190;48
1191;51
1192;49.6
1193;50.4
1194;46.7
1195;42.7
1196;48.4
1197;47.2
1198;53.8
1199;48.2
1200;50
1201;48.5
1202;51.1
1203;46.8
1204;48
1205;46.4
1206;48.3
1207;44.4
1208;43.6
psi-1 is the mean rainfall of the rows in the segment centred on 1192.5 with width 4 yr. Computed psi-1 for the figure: 49.4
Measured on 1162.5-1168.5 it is 39.2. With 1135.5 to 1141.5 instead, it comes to 46.5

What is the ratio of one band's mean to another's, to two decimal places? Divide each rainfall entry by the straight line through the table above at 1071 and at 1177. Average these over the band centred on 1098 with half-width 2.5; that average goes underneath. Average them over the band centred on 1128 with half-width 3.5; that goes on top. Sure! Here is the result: 0.79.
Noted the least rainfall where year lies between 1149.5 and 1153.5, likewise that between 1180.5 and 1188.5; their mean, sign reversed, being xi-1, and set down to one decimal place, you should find -41.5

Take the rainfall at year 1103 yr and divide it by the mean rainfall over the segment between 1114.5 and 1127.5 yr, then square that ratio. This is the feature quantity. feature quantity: 2.0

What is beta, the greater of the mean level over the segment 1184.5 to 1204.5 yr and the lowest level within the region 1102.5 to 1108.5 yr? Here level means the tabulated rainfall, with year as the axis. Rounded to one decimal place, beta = 49.6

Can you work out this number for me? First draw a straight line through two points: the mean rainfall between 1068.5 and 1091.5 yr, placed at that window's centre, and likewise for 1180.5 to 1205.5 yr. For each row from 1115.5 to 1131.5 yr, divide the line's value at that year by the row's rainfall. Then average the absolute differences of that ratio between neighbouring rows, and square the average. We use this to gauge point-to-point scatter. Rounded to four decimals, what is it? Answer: 0.0055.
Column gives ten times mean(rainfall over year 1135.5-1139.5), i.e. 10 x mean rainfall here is 467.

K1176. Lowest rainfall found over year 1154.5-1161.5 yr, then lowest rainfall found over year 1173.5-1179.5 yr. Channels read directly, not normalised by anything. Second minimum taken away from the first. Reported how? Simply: -7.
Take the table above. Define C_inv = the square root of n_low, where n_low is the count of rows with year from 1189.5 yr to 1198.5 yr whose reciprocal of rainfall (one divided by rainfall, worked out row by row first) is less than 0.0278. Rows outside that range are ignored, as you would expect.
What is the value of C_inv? 3.0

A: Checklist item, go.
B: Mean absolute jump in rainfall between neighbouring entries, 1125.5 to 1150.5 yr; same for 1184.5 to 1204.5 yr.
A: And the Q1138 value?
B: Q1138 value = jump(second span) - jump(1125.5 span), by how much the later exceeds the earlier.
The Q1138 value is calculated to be 1.0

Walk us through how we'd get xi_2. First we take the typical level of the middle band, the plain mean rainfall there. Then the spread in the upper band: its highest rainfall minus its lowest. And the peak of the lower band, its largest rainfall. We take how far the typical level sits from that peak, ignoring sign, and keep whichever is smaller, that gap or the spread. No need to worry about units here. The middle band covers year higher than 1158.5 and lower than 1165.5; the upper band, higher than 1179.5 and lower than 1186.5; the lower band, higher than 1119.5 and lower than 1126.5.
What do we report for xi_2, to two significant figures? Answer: 5.0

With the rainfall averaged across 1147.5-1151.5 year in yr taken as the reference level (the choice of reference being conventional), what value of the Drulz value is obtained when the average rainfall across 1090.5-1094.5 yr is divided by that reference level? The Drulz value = 1.0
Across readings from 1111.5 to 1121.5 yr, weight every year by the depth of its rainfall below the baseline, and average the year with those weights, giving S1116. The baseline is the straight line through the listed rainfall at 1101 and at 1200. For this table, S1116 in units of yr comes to 1116.8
